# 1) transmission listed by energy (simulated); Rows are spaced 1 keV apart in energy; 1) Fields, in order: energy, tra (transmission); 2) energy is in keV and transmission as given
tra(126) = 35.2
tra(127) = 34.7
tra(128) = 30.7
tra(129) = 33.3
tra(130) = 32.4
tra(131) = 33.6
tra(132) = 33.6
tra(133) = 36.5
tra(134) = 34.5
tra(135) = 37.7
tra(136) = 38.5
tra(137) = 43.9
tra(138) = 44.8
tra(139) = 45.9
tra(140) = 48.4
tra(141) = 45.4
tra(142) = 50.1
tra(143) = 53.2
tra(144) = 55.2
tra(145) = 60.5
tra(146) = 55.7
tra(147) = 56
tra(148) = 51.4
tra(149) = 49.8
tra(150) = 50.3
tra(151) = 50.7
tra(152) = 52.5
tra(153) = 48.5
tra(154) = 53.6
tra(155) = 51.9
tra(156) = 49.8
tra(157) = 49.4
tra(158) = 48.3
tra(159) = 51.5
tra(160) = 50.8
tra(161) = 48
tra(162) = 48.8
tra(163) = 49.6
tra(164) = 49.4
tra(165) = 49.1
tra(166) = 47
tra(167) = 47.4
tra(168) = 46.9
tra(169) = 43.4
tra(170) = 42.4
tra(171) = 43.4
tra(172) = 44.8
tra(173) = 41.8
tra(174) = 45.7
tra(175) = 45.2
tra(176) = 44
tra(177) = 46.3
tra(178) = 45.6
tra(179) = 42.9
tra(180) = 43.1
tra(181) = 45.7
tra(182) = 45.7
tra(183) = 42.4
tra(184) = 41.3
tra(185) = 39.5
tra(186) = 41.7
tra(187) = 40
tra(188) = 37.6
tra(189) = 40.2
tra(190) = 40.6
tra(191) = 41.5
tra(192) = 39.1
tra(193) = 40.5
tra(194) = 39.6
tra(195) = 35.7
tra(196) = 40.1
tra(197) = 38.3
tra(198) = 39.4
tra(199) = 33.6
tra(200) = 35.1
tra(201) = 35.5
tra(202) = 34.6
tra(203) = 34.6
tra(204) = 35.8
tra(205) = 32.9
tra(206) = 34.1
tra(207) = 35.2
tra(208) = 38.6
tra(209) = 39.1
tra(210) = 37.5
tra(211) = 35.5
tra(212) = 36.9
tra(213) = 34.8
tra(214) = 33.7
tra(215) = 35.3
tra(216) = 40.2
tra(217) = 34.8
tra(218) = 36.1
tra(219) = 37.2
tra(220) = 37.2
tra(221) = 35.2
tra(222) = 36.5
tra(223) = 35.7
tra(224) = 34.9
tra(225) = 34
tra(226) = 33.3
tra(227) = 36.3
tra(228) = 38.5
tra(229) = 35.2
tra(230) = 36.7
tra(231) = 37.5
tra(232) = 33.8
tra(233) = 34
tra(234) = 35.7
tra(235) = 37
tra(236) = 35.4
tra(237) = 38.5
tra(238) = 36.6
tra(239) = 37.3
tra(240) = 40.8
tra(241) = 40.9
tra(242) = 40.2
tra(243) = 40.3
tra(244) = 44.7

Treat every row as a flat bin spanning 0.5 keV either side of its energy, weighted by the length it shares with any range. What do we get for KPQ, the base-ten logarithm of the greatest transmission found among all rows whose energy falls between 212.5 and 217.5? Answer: 1.60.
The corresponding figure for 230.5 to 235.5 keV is 1.57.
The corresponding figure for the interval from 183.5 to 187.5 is 1.62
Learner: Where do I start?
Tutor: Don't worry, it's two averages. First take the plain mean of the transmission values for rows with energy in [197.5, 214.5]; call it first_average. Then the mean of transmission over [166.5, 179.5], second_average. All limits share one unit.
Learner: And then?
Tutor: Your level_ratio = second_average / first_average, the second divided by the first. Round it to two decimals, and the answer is 1.25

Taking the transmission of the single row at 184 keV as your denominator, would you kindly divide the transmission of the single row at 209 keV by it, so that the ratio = 0.95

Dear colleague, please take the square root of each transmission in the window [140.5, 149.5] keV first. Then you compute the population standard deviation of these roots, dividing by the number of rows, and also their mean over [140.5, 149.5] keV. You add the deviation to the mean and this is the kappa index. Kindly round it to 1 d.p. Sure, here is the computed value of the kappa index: 7.6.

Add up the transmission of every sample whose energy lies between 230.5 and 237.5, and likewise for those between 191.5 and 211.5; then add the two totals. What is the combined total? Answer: 987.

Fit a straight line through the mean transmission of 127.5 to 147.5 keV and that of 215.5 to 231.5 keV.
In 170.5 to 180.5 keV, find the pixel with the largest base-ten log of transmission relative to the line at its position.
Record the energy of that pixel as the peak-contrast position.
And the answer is 177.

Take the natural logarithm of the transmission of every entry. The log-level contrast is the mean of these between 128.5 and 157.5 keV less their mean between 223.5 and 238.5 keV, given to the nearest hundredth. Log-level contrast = 0.24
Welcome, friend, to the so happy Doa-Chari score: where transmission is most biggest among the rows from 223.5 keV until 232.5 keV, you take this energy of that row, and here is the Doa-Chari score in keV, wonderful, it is 228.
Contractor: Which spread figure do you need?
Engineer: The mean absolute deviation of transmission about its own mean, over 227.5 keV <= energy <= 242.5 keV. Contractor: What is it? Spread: 1.77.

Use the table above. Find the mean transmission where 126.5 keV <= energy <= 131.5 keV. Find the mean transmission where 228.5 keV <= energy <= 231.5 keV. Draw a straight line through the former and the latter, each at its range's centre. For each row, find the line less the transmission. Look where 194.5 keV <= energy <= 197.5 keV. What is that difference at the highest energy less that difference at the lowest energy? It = -2.5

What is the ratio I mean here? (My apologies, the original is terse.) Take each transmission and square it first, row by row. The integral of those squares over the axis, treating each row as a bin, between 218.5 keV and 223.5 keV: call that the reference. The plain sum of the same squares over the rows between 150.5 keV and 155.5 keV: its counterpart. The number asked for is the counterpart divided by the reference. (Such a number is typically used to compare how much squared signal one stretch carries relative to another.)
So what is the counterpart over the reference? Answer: 2.0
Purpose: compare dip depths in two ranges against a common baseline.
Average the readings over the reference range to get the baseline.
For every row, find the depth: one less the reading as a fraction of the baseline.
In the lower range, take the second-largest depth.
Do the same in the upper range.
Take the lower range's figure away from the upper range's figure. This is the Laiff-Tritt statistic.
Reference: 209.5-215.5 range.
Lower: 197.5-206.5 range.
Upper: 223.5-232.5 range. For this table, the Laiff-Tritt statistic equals -0.01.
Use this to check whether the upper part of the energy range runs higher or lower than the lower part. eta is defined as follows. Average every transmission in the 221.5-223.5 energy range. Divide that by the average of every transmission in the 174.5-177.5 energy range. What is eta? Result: 0.80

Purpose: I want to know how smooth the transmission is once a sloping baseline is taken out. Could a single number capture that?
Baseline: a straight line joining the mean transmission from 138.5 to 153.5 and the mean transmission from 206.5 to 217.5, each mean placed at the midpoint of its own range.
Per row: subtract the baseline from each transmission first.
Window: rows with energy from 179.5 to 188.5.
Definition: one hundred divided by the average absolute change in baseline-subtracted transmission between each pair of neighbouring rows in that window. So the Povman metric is 55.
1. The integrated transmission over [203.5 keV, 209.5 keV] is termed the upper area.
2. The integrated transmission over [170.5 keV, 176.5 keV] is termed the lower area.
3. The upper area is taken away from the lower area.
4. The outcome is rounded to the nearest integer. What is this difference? 49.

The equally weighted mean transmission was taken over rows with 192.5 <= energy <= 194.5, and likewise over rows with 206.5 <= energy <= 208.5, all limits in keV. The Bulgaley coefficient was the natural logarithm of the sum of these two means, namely 4.34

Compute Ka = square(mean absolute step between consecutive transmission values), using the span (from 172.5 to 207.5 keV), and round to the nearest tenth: 3.3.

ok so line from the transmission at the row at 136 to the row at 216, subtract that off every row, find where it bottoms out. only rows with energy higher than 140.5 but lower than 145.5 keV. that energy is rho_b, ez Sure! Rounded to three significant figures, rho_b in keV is 141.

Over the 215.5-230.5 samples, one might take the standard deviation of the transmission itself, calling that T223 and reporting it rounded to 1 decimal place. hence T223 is 1.7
